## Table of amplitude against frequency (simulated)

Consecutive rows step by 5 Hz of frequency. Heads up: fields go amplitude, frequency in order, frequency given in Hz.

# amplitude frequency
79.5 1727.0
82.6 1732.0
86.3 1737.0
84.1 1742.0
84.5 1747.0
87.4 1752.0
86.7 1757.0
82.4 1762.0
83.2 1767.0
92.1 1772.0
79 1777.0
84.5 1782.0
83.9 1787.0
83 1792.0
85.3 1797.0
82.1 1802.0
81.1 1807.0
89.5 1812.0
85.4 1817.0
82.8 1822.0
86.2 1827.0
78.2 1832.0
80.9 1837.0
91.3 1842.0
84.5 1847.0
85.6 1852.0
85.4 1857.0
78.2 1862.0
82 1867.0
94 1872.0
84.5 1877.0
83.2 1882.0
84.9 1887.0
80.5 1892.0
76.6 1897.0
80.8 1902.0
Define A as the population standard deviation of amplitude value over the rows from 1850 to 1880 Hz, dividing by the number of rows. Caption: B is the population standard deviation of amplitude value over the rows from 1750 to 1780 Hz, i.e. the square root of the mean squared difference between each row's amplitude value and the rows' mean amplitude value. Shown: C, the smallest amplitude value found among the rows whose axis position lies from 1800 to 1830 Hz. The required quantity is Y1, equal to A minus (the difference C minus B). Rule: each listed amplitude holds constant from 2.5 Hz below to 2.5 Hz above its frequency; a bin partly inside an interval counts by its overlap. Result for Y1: -72.14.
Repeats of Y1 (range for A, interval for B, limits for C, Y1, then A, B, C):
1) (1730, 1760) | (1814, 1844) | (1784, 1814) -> -75.25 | 1.7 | 4.2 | 81.1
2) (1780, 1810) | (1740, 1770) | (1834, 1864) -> -74.99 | 1.4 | 1.8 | 78.2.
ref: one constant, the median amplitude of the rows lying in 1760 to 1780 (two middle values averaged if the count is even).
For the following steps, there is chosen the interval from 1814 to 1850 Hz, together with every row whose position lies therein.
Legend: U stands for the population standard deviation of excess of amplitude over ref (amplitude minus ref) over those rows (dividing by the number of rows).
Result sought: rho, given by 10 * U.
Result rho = 39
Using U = 3.9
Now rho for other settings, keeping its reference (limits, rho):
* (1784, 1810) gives 14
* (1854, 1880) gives 52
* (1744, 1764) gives 20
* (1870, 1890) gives 43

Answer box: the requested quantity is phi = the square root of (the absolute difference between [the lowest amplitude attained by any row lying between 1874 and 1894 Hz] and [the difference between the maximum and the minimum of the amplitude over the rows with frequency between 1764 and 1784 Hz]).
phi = 8.2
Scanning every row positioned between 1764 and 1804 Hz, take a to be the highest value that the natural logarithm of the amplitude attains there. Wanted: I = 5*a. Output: 22.6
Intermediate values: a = 4.523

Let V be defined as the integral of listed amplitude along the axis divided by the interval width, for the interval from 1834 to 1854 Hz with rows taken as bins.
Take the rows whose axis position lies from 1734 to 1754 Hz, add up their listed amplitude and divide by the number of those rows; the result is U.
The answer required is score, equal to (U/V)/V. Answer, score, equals 0.0117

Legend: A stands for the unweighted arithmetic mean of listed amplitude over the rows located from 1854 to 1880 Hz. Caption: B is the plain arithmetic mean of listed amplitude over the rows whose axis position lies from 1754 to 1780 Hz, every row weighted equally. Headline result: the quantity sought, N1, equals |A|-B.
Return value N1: 0.1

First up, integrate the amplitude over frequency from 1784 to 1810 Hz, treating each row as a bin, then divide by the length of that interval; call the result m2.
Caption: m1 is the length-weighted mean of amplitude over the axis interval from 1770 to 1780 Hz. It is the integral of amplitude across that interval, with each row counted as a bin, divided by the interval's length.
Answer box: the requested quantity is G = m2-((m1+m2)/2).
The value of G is -1.0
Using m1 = 85.2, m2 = 83.2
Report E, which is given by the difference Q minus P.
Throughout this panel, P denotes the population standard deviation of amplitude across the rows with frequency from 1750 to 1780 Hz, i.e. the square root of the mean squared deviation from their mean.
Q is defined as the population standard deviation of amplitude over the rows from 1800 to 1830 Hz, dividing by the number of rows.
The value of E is -1.3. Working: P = 4.18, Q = 2.9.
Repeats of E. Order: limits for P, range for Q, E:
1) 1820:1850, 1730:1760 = -2.5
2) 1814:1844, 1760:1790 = -0.2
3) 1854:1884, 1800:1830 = -2.0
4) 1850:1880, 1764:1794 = -0.9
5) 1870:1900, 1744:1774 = -2.1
